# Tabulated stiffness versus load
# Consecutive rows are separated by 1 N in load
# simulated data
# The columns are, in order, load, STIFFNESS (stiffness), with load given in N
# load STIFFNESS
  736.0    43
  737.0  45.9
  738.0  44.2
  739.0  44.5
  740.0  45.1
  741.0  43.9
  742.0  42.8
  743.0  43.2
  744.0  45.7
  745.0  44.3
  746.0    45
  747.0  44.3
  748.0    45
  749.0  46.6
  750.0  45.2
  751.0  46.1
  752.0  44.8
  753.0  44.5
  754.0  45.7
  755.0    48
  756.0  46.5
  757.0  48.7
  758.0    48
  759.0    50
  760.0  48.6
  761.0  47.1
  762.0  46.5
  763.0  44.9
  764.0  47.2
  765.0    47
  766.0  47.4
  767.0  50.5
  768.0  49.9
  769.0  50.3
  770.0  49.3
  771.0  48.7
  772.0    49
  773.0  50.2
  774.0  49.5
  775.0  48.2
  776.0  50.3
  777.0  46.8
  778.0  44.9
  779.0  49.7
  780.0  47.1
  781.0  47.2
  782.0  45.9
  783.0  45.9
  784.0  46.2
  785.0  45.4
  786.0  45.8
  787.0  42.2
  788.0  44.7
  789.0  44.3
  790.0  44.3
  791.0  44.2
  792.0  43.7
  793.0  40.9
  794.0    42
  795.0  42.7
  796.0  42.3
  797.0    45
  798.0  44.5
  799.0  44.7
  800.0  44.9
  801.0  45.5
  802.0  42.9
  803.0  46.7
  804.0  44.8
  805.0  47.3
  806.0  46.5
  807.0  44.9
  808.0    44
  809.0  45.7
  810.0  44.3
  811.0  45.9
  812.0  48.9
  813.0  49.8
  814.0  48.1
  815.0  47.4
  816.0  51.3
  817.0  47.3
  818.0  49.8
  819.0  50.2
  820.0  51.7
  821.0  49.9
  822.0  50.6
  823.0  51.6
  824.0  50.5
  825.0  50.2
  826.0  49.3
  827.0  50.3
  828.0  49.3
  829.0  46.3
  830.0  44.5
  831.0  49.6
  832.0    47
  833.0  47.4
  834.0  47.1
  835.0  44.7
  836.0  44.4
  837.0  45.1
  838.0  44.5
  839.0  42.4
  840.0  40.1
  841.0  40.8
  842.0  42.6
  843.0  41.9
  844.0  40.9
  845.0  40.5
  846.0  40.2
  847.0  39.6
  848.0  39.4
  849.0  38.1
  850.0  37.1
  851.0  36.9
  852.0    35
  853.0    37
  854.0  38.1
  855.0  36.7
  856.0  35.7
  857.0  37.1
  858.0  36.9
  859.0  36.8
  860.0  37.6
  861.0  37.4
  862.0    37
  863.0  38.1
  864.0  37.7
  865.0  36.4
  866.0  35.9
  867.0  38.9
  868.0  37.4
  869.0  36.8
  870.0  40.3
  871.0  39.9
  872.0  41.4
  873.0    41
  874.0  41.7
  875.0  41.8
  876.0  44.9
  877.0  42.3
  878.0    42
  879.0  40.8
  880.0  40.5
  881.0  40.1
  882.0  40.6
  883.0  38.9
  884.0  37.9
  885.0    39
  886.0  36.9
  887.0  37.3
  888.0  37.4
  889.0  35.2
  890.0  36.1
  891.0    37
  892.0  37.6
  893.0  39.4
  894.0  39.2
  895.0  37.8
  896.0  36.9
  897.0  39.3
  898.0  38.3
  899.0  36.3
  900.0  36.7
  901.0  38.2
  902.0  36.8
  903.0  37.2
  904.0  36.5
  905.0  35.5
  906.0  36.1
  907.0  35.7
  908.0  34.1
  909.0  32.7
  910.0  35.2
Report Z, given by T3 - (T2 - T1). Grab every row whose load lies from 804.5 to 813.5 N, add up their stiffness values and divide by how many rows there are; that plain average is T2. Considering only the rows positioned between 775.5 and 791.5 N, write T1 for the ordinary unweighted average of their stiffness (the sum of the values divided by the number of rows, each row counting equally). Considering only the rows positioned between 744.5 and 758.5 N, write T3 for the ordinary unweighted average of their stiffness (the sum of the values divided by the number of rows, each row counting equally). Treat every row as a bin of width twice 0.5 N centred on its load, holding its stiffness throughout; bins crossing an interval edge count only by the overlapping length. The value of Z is 45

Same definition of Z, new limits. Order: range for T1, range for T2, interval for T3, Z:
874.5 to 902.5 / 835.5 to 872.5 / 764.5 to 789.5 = 47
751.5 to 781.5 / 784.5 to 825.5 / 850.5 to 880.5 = 40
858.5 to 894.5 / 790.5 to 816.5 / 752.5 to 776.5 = 42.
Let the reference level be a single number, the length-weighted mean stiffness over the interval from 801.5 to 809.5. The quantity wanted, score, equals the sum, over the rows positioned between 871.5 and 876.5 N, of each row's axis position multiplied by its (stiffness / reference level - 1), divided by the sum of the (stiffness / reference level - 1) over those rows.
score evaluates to 873.5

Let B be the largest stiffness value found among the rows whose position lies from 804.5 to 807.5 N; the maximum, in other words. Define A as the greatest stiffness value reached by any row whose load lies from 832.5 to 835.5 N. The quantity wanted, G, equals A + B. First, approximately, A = 47.4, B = 47.3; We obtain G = 95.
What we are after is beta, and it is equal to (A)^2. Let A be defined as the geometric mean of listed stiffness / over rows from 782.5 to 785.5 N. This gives 2101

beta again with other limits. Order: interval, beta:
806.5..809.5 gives 2013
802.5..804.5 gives 2092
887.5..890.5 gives 1312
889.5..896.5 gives 1421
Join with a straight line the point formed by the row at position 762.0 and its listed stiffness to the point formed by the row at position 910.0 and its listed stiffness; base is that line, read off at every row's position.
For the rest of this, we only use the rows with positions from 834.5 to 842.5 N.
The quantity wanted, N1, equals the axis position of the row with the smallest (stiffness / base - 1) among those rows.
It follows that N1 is 840.0 N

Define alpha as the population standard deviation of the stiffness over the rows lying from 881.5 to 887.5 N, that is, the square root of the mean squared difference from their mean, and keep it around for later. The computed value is 1.2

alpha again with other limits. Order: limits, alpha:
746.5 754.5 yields 0.7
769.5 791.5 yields 2.2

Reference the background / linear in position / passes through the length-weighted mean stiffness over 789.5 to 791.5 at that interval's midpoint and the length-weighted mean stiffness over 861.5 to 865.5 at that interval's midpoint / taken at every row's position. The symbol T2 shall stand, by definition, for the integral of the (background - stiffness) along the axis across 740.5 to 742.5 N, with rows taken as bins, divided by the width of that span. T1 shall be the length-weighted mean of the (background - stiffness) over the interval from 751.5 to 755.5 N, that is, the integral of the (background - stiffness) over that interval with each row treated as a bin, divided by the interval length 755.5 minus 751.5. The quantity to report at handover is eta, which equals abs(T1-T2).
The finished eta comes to 3.5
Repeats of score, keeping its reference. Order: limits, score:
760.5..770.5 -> 767.0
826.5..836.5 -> 829.3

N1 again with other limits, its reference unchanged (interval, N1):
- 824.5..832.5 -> 830.0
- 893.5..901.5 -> 899.0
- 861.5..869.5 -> 866.0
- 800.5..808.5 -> 802.0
